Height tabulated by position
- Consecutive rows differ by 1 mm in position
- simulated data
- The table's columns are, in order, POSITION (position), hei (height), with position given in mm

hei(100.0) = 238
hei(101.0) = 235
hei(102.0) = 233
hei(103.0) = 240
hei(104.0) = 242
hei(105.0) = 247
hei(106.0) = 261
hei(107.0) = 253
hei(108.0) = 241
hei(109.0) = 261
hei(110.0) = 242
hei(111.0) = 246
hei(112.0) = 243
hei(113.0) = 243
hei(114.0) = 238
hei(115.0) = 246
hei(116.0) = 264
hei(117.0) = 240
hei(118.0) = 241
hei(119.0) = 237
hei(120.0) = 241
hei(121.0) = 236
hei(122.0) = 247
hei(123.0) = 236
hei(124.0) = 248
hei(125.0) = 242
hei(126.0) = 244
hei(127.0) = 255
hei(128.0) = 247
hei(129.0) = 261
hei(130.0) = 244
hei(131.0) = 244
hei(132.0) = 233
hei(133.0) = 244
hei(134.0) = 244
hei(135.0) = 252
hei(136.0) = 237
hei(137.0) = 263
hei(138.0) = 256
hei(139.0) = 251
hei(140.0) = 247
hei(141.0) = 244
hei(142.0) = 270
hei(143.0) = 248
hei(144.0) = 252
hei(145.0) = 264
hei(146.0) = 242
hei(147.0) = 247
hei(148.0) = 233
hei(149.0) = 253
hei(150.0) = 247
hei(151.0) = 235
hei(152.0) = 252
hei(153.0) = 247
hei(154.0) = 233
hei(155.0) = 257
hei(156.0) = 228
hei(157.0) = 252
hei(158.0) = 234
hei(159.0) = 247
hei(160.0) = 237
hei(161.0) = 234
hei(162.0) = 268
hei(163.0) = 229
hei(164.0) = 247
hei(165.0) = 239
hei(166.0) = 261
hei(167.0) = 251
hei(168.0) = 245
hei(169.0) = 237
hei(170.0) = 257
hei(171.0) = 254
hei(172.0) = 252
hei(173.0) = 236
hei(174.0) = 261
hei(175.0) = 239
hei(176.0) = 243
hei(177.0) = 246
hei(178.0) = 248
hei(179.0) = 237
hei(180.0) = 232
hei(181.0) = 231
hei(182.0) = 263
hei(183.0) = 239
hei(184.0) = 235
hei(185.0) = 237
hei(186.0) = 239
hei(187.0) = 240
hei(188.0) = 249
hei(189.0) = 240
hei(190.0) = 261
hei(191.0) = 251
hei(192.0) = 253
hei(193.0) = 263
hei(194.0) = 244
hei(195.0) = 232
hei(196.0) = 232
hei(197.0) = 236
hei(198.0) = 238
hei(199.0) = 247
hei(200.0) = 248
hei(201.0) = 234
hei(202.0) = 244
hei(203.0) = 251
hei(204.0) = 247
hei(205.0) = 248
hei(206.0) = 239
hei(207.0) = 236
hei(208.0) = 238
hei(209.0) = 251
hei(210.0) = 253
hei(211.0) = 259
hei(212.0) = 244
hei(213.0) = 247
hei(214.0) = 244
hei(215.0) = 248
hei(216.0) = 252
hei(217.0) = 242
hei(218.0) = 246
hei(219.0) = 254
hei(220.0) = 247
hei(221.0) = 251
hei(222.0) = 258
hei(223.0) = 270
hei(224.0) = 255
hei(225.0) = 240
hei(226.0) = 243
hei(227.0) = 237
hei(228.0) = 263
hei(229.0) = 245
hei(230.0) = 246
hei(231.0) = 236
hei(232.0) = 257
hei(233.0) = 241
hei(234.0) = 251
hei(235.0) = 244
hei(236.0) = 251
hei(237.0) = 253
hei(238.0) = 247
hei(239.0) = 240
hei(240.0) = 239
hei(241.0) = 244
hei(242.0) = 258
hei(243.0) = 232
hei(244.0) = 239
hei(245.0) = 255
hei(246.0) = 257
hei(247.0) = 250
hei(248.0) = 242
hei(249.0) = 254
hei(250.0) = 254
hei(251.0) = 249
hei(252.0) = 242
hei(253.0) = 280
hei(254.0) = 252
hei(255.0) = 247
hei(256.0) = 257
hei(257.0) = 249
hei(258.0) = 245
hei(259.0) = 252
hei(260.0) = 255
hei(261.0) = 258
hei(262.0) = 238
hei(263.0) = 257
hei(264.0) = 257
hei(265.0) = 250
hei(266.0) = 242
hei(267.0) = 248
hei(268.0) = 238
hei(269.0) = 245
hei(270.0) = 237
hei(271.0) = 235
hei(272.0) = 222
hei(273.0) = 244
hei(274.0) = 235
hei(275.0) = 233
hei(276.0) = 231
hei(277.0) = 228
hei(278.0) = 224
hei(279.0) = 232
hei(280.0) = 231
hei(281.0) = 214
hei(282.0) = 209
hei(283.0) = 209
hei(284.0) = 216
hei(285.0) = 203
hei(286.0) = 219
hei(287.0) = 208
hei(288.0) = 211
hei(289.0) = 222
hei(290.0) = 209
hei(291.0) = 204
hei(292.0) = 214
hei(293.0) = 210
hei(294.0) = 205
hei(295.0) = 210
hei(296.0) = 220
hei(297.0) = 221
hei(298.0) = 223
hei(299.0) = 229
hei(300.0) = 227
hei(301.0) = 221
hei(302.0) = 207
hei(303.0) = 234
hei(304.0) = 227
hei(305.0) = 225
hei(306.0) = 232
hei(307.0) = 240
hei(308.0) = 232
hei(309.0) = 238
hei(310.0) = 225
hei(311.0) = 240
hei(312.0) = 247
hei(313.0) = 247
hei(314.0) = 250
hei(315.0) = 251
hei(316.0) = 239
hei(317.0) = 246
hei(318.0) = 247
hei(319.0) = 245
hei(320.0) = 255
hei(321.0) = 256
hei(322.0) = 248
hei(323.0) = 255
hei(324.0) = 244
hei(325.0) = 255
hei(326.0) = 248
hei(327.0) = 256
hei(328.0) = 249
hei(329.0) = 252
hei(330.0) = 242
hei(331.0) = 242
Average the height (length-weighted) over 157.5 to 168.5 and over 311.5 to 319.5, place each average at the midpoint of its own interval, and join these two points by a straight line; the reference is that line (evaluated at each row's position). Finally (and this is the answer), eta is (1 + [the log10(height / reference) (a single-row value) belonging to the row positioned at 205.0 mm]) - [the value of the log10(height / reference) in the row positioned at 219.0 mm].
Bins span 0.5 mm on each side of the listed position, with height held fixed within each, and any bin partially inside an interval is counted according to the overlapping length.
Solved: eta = 0.99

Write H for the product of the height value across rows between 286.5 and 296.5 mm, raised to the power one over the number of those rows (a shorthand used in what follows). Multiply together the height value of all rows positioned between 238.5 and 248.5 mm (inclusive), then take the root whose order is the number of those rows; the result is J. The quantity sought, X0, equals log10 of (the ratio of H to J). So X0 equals -0.065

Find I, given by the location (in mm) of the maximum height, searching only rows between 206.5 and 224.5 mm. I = 223.0 mm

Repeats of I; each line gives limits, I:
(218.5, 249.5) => 223.0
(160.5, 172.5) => 162.0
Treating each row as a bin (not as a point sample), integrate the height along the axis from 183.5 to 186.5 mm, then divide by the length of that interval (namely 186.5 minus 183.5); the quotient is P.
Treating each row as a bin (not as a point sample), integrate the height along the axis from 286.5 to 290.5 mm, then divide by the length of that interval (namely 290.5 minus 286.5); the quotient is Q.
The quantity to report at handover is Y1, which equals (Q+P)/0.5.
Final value 899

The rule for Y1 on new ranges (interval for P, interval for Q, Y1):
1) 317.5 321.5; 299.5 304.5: 948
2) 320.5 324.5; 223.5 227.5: 989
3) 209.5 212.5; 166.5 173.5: 999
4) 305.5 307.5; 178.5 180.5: 941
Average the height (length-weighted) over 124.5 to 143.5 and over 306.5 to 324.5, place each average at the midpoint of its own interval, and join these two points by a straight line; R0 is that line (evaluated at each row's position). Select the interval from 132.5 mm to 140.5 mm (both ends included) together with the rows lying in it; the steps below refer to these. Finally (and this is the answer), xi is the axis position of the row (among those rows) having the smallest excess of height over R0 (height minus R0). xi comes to 136.0 mm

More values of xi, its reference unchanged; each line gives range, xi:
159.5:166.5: 163.0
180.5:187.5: 181.0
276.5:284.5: 282.0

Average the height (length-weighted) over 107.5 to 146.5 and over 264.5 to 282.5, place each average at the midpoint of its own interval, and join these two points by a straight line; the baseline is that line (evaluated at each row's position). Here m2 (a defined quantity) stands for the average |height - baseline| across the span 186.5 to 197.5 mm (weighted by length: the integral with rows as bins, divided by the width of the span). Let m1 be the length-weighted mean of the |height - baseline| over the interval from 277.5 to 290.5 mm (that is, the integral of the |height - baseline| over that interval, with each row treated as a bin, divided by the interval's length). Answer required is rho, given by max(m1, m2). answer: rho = 16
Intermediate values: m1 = 16.3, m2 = 9.0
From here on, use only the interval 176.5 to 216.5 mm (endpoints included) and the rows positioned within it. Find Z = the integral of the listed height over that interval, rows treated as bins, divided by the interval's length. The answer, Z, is 244.4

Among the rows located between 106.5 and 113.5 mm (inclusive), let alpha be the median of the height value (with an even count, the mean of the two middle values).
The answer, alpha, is 243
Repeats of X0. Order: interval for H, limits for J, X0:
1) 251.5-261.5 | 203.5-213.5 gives 0.013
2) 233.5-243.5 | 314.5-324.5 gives -0.005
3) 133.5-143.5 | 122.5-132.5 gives 0.010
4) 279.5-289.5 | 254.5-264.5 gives -0.070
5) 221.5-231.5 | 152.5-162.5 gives 0.010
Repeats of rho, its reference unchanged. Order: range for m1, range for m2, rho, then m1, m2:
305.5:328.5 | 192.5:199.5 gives 17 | 16.7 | 8.0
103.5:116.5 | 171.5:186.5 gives 7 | 7.2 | 7.4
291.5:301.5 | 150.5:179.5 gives 13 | 13.1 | 8.8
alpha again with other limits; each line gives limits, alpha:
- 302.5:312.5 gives 233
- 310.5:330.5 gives 248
